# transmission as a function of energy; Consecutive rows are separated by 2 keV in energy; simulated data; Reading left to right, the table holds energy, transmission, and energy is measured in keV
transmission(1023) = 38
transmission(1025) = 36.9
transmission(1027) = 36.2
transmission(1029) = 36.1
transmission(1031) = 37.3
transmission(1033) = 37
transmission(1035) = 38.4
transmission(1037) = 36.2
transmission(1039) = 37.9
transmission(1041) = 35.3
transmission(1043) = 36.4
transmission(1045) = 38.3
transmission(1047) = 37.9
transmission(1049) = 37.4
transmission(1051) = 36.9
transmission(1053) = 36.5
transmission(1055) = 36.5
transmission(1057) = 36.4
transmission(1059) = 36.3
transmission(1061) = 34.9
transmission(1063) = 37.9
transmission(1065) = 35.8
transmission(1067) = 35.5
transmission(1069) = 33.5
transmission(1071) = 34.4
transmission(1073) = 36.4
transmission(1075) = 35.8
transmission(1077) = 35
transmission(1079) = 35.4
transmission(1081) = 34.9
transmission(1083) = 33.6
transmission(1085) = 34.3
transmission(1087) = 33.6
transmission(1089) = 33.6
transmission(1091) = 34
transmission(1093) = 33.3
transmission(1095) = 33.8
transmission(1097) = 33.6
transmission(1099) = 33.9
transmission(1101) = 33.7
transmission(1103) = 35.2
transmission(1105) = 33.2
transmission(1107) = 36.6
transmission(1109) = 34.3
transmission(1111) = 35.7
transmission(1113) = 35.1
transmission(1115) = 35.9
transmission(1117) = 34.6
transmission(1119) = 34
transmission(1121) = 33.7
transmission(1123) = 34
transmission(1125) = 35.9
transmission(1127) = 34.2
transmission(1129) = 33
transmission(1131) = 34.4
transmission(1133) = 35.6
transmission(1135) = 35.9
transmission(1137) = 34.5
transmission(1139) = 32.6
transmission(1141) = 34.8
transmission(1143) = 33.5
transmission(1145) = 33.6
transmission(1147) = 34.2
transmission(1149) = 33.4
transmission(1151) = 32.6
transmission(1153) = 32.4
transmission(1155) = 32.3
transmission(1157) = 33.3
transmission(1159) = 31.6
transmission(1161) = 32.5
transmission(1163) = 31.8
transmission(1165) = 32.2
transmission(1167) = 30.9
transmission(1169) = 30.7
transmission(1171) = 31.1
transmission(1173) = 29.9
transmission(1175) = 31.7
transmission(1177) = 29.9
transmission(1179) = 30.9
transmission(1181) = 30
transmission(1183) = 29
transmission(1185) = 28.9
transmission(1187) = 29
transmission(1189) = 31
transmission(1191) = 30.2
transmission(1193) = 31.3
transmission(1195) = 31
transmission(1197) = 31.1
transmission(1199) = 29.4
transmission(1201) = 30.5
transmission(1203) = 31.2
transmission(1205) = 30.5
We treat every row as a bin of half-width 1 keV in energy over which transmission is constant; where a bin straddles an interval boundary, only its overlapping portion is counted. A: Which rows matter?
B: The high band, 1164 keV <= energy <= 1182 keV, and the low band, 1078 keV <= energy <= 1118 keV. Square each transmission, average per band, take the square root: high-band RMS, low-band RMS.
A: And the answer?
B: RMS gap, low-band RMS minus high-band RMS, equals 3.6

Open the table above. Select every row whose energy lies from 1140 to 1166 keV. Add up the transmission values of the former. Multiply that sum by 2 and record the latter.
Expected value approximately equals 856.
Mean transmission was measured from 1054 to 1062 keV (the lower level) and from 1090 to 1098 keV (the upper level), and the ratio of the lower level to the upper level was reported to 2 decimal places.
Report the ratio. 1.07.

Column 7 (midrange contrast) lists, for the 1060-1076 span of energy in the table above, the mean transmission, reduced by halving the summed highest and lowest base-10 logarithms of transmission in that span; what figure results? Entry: 34.0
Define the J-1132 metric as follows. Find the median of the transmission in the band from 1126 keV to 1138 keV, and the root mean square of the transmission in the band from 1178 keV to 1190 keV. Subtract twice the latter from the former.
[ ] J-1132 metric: -25.2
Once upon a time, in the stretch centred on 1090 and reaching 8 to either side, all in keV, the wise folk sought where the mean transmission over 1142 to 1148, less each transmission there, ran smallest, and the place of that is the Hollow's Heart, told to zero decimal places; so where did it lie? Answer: 1085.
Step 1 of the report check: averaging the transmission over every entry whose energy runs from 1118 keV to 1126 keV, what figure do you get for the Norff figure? 34.4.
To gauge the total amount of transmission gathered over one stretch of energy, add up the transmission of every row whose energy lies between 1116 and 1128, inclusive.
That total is 206.4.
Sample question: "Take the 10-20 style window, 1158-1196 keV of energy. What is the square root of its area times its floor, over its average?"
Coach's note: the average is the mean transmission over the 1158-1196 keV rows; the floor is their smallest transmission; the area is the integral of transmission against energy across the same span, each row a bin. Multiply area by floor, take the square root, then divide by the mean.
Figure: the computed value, 5.98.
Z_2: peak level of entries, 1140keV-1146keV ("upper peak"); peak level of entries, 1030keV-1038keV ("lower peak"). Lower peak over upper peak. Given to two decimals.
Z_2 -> 1.10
